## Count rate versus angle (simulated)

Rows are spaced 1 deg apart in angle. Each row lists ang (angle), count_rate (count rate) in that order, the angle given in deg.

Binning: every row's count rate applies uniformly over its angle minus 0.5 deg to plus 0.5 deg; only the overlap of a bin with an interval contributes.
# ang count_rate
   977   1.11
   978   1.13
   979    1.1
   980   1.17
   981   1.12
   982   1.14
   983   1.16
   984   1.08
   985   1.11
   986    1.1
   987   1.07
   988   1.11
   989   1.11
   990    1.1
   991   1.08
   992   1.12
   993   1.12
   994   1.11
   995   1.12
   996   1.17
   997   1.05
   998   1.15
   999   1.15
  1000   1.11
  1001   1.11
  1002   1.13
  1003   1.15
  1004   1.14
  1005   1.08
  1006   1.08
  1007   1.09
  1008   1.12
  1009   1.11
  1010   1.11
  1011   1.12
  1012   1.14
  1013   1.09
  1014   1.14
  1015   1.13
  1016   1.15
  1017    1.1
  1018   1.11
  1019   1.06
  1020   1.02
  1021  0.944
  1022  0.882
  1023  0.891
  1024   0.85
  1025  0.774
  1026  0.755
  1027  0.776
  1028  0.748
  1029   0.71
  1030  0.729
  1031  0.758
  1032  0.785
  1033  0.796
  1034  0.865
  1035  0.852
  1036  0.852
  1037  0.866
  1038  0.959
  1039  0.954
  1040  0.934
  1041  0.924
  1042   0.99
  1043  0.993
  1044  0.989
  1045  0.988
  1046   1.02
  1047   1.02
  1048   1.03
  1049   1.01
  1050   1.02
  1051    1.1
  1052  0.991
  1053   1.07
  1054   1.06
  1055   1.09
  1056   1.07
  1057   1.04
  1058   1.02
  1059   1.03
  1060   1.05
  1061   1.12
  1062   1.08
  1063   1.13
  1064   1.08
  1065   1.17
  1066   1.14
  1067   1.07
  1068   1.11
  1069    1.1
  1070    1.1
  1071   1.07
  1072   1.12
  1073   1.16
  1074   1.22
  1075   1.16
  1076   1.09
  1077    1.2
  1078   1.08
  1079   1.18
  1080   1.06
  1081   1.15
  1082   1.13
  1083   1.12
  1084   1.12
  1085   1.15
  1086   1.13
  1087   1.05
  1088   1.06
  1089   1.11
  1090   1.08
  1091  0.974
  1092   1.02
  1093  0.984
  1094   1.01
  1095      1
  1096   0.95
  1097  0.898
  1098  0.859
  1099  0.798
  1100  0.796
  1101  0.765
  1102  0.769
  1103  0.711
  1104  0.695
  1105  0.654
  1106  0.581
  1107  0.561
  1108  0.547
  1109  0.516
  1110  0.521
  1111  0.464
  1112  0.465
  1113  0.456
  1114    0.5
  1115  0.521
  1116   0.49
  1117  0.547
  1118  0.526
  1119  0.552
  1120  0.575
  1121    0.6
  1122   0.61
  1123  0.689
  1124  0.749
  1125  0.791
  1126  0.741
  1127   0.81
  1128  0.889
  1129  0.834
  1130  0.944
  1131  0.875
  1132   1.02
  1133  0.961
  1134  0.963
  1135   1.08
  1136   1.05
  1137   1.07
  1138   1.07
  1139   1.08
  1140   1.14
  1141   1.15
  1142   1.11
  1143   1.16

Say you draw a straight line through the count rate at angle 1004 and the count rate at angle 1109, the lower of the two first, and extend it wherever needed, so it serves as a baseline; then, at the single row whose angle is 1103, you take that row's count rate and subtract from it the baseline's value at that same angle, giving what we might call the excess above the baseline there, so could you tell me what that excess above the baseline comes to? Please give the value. 0.2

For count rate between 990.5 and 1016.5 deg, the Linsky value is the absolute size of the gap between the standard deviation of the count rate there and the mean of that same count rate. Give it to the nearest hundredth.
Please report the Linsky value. 1.09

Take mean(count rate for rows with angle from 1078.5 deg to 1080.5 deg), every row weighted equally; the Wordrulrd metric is 1.12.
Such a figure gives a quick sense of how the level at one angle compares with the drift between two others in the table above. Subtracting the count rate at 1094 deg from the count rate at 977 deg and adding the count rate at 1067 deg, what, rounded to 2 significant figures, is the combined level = 1.2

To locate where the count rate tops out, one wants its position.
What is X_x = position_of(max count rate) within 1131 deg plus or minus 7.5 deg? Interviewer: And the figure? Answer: 1135 deg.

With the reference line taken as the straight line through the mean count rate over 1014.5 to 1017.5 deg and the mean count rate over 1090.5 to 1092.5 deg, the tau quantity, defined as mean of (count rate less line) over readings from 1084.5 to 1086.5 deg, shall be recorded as 0.13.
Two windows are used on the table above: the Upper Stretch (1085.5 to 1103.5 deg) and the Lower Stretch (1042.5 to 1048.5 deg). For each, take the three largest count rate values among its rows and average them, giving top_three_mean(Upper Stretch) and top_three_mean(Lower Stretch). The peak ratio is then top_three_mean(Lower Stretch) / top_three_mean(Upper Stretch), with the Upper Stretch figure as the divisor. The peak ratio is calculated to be 0.92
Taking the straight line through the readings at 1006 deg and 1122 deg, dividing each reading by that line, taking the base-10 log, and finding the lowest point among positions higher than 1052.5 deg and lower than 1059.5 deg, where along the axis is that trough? 1058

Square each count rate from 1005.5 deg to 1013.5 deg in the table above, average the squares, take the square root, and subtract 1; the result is 0.11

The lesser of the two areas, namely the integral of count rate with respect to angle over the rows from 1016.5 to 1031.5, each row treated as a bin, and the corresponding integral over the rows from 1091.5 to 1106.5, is 12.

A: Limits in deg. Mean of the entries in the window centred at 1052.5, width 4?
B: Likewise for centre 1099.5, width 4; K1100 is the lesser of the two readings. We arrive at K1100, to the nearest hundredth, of 0.80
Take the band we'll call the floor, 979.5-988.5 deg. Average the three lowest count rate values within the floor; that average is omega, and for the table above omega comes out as 1.08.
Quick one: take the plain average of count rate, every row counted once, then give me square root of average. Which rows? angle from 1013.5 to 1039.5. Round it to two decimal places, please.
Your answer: 0.95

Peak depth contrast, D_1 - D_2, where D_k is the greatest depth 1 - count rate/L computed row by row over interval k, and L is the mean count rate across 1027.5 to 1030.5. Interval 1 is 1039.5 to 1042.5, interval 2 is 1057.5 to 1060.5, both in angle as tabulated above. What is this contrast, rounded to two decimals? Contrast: 0.13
